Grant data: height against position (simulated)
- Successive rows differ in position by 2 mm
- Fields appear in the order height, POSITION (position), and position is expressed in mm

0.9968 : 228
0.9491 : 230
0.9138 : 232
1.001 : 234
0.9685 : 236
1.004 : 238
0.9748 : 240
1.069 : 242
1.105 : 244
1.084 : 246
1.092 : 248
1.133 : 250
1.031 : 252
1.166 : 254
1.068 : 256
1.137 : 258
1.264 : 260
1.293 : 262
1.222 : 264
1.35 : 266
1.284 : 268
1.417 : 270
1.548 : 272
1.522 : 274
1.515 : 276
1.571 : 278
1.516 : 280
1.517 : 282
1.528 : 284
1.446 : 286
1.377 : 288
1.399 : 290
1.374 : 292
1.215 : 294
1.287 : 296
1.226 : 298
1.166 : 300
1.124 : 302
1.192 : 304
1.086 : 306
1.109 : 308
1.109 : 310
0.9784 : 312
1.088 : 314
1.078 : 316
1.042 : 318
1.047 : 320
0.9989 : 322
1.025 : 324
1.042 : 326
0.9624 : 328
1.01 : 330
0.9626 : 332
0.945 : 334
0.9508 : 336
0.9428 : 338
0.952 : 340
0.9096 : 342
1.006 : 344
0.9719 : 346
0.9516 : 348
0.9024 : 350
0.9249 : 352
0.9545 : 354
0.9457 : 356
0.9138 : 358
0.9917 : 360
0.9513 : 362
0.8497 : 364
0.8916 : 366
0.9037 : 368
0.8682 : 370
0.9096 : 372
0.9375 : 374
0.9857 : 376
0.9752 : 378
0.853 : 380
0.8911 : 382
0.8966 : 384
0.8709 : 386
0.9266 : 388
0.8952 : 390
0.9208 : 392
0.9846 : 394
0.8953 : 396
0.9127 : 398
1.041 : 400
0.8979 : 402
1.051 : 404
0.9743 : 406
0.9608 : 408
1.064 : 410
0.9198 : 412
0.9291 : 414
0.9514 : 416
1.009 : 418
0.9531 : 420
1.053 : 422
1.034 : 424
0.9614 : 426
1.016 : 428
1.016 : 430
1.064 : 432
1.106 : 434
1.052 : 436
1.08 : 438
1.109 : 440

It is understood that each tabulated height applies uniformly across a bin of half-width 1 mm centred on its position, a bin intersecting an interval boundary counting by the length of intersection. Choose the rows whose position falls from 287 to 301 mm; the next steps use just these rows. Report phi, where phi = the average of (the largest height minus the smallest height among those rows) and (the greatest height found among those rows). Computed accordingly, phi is 0.82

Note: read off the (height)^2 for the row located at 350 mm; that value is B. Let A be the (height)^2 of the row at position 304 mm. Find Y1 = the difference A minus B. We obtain 0.6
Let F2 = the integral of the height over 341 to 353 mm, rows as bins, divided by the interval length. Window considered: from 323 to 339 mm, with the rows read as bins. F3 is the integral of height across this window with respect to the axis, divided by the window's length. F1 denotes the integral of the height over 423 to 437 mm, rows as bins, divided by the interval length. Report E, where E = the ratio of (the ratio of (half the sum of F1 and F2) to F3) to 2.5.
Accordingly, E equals 0.404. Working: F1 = 1.0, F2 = 0.9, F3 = 0.98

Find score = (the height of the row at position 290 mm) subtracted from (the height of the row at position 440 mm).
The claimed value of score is -0.3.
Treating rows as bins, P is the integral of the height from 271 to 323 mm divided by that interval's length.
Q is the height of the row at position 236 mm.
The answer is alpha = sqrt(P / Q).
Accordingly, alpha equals 1.15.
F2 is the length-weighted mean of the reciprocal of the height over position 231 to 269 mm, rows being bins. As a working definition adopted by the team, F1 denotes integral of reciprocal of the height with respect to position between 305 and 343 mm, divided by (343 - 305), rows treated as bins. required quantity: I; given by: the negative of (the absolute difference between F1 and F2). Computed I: -0.08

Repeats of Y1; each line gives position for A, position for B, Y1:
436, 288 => -0.8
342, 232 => 0.0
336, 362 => 0.0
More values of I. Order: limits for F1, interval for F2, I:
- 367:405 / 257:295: -0.36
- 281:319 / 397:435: -0.18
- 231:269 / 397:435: -0.10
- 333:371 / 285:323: -0.21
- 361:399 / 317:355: -0.07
